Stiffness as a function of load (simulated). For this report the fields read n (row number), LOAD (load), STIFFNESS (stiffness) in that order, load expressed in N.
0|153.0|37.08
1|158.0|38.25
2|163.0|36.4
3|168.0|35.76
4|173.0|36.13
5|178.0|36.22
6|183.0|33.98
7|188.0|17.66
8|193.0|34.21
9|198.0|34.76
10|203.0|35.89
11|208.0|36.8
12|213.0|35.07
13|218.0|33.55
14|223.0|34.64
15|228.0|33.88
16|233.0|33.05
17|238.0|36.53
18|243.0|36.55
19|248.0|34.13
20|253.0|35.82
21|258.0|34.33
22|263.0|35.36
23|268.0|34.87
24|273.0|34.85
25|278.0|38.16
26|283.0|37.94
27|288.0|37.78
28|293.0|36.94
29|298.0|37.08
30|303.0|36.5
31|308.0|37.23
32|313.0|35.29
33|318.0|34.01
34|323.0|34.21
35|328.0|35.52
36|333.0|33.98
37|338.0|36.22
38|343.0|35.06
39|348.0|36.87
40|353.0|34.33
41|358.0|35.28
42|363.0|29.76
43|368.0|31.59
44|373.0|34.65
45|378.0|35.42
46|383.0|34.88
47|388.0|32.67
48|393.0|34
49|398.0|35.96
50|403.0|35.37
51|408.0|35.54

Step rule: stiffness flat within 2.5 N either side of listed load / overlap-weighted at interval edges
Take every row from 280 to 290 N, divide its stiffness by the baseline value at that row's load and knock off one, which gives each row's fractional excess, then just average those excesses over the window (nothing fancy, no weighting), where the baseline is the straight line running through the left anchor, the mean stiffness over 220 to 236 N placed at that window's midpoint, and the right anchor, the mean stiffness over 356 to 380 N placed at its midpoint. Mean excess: 0.125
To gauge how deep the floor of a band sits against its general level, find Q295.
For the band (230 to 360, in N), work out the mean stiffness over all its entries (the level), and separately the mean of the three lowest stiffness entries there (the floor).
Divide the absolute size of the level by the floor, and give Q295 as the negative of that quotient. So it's -1.06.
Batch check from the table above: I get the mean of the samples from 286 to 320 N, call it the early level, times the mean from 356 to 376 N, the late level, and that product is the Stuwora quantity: 1195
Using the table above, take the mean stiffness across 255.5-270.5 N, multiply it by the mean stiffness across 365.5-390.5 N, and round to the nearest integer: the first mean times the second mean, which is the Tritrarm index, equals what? 1180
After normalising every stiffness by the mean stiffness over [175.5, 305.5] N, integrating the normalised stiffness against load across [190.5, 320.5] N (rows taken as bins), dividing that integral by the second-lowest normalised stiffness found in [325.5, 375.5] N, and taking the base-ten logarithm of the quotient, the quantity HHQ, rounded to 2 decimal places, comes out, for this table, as 2.17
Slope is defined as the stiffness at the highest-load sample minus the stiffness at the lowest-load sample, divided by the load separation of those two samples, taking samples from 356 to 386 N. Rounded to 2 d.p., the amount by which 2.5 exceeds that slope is 2.52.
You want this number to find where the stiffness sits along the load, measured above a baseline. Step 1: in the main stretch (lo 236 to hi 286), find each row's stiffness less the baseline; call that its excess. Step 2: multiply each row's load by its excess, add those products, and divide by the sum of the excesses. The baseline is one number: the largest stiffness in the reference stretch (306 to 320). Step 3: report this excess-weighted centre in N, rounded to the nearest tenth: 255.8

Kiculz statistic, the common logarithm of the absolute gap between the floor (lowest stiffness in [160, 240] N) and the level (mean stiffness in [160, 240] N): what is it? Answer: 1.2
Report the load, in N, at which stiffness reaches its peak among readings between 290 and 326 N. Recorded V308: 308.0 N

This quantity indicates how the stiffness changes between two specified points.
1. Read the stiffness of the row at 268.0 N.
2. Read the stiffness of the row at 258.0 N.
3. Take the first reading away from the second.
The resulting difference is -0.54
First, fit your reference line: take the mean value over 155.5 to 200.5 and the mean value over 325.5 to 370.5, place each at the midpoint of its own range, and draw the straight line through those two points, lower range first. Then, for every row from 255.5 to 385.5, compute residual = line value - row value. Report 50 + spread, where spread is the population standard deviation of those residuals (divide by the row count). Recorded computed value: 51.9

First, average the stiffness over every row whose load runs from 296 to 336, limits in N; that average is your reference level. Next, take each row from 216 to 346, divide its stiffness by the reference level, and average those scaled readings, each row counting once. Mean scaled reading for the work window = 1.00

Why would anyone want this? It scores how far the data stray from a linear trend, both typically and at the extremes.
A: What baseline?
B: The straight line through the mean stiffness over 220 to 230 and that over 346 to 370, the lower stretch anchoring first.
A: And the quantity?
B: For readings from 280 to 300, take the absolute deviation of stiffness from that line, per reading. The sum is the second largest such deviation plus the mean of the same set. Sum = 7.4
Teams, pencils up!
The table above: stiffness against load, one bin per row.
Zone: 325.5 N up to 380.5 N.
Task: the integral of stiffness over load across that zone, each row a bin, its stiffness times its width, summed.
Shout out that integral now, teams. 1893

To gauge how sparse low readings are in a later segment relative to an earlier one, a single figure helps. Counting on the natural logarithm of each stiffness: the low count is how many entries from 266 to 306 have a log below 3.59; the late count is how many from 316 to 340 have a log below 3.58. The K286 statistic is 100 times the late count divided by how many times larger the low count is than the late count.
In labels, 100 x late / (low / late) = 800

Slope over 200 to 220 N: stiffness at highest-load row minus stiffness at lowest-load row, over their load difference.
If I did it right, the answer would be -0.16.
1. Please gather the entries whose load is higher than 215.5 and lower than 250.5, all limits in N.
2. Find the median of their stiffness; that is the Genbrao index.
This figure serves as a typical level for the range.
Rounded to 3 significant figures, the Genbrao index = 34.1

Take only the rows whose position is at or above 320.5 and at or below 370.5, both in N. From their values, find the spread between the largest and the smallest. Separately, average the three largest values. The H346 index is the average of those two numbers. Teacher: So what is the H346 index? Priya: 21.7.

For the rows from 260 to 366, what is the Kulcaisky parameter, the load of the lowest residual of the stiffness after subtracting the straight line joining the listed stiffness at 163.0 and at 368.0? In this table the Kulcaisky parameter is 363.0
